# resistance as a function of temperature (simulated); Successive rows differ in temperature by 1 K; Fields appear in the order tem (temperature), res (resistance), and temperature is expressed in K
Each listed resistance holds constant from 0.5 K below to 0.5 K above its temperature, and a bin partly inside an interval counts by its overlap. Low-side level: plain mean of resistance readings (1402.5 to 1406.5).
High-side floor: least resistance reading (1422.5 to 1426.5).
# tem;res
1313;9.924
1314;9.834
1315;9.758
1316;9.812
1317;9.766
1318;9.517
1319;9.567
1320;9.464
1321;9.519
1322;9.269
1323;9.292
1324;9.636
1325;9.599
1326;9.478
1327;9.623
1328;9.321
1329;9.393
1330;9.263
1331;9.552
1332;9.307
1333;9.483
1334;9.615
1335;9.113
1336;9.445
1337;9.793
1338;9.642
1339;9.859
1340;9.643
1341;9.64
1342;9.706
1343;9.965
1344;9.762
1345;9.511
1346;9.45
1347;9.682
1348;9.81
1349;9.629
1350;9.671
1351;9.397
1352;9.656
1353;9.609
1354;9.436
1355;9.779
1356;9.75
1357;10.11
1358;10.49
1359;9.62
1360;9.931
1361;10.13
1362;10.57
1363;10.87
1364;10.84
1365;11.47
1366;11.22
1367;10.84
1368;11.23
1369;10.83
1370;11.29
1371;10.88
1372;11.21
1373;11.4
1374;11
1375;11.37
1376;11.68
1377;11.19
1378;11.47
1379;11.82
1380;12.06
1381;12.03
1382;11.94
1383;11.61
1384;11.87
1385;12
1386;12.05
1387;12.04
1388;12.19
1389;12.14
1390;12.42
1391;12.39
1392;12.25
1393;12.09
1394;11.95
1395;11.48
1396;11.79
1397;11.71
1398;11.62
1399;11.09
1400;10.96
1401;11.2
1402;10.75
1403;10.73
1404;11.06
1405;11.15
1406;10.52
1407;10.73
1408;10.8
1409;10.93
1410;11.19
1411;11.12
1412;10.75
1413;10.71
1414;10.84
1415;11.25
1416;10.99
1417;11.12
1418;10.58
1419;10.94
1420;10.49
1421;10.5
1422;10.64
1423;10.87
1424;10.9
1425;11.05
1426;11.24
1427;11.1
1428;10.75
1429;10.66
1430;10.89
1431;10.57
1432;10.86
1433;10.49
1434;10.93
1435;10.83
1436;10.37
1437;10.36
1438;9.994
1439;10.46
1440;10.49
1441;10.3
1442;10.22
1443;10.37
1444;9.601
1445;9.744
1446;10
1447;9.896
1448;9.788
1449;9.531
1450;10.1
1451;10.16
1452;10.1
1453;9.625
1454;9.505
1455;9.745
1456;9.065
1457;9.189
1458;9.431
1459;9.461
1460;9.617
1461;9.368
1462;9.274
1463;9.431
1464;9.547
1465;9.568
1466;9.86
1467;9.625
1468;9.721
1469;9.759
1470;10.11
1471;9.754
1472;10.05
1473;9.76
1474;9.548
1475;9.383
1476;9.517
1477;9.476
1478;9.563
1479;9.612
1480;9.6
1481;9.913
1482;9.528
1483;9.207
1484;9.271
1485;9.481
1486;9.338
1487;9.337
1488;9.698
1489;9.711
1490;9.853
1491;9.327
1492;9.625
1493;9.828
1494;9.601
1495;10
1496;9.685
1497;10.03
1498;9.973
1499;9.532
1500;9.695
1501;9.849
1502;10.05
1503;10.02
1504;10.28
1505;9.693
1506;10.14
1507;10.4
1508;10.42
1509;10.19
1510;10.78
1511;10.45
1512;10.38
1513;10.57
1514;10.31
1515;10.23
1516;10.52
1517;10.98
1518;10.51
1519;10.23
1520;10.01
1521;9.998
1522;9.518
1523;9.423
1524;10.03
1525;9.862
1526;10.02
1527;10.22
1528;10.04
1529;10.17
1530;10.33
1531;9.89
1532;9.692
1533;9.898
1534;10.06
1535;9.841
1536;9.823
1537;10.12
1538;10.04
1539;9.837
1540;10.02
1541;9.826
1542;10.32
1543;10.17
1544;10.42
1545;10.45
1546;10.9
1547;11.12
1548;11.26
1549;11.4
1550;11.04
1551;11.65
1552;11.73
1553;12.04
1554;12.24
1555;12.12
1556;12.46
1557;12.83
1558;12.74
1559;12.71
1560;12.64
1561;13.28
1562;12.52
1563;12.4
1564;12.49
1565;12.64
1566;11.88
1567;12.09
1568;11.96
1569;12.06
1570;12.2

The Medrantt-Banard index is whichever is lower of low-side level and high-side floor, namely 10.9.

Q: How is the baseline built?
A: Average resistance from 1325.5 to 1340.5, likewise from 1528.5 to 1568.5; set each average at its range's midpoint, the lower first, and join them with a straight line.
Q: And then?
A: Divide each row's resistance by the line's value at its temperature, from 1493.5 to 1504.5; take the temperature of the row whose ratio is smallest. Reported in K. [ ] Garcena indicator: 1499 K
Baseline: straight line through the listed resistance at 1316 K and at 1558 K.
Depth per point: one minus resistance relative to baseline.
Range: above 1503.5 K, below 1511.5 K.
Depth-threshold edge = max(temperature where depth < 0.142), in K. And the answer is 1511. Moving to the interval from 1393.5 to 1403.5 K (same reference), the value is 1403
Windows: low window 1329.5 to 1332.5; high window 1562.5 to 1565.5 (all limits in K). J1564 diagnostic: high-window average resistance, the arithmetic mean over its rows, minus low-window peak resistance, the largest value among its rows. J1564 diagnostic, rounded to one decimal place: 3.0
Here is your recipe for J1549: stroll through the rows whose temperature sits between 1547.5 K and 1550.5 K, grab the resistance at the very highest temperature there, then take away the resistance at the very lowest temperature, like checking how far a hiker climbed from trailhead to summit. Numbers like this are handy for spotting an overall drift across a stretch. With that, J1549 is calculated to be -0.22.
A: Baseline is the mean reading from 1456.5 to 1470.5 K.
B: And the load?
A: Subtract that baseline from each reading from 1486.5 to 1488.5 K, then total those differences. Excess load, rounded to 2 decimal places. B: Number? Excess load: -0.10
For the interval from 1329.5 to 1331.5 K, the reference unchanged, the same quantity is -0.32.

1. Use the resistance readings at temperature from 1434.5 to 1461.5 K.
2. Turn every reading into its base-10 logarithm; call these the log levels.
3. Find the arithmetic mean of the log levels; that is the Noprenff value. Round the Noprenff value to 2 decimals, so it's 1.00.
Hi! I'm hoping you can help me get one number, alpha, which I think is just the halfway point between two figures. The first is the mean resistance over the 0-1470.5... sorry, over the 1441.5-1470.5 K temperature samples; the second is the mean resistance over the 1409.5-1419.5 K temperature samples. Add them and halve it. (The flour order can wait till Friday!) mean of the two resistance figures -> 10.33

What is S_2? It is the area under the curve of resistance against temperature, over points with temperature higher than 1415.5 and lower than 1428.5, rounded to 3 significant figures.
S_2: 141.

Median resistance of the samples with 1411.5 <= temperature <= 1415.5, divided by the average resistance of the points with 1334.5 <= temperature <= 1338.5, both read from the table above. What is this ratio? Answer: 1.14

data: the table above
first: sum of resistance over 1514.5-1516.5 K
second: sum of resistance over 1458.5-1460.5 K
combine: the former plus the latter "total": 39.8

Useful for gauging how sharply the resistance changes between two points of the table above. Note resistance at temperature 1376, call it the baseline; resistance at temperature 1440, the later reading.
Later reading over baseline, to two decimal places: 0.90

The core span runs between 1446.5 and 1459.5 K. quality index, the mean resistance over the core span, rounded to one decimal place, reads 9.7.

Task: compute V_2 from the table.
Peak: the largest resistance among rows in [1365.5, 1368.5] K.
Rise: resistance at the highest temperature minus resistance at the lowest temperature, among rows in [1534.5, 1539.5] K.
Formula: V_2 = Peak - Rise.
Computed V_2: 11.2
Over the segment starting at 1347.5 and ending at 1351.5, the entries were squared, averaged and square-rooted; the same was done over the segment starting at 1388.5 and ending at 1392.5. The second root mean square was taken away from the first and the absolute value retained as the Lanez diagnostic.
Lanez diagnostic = 2.7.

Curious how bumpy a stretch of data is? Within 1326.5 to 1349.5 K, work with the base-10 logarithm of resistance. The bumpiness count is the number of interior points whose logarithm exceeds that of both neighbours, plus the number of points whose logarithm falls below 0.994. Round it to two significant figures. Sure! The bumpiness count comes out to 29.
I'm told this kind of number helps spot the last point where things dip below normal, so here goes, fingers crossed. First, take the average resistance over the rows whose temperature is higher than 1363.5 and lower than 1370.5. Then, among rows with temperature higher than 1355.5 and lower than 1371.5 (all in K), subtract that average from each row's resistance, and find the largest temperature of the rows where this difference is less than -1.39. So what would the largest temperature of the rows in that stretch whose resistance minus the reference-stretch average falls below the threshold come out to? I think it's 1359 K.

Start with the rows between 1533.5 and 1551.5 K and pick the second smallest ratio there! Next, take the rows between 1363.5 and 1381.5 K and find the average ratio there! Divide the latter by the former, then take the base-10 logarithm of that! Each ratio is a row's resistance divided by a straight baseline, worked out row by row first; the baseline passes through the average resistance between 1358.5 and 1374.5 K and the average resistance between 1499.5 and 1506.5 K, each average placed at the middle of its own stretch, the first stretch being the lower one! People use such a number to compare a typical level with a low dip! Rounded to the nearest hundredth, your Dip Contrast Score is 0.02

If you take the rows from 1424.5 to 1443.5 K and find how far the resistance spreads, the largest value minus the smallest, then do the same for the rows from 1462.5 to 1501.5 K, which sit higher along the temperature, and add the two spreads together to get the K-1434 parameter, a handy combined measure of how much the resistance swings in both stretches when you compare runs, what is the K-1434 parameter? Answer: 2.1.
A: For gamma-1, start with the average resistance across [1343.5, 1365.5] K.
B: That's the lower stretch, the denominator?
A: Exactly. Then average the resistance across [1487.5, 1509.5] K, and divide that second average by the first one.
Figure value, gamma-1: 0.99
